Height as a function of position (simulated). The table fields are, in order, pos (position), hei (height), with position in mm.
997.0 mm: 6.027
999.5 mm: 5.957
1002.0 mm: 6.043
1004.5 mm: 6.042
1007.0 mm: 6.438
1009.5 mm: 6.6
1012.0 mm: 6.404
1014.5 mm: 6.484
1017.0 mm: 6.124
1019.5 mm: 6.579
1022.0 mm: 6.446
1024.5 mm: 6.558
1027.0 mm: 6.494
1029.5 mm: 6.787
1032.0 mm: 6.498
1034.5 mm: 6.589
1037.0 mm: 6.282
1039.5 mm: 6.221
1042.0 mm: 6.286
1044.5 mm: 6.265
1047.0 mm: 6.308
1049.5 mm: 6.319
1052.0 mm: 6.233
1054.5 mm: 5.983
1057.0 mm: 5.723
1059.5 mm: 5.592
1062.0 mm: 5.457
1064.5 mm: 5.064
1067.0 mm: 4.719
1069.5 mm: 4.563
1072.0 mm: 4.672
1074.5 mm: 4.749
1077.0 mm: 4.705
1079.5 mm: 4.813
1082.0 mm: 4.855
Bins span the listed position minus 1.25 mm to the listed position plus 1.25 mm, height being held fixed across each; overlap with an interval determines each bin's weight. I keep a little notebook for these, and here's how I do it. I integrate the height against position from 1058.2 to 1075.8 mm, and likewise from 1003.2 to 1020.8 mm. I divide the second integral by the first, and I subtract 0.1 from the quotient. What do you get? 1.18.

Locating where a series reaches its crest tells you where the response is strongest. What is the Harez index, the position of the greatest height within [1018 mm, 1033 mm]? 1029.5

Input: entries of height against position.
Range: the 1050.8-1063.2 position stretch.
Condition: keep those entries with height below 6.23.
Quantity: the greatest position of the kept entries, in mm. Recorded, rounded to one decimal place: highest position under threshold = 1062.0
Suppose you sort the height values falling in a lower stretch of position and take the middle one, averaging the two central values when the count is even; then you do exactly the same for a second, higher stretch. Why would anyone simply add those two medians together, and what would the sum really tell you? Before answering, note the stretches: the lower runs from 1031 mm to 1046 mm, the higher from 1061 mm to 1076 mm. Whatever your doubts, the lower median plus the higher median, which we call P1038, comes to 11.0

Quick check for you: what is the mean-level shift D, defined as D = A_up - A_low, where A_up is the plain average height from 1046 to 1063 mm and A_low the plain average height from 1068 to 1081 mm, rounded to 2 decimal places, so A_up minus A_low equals 1.24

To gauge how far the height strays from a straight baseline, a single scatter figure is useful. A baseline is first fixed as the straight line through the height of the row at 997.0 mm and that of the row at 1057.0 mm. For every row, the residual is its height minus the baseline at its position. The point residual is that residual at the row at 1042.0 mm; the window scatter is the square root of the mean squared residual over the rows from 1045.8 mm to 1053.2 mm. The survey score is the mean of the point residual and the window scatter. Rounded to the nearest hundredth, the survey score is 0.51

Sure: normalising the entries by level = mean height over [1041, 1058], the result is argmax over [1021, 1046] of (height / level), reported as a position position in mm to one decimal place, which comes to 1029.5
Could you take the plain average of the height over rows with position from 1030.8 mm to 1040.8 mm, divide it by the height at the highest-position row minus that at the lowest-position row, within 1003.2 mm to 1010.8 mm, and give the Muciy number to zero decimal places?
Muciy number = 11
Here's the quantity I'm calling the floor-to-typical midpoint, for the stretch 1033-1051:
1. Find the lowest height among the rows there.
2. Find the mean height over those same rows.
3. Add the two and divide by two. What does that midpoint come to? 6.27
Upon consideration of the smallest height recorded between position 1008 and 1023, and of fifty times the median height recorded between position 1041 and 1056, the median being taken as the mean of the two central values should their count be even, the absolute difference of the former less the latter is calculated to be 308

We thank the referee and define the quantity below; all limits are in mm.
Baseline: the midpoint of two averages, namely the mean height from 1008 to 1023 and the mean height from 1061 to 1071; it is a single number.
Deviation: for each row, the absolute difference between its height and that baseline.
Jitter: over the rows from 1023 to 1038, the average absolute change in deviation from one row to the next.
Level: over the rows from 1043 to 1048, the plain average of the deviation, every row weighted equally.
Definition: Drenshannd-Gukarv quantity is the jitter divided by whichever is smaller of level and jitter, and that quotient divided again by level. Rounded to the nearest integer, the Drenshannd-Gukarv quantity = 2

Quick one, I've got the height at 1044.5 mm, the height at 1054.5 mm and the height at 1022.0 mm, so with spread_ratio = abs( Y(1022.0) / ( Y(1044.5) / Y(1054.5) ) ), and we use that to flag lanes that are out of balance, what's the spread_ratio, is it 6.2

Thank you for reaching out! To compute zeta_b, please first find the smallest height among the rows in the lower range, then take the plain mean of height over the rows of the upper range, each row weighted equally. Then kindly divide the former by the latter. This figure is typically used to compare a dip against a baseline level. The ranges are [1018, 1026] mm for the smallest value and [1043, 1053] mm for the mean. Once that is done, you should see 1.03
